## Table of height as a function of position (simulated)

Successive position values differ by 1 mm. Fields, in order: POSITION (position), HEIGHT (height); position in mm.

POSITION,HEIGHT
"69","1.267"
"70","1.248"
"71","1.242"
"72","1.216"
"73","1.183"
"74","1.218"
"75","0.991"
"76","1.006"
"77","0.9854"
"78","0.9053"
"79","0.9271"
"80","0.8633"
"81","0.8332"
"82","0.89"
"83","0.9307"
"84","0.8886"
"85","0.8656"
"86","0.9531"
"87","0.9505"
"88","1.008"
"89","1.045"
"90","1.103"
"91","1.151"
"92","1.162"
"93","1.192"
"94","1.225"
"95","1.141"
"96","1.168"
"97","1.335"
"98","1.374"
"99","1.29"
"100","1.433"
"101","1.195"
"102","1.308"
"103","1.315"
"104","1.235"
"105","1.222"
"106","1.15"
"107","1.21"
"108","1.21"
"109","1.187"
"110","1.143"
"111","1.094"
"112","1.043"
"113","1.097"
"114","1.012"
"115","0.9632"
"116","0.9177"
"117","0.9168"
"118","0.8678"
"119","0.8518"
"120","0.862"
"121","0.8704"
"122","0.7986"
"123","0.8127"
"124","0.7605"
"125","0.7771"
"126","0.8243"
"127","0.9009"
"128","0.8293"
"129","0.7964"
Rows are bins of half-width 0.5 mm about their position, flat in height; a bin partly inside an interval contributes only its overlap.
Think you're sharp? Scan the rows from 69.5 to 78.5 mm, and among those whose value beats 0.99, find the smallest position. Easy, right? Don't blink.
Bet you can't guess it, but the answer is 70 mm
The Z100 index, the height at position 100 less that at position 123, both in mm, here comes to 0.6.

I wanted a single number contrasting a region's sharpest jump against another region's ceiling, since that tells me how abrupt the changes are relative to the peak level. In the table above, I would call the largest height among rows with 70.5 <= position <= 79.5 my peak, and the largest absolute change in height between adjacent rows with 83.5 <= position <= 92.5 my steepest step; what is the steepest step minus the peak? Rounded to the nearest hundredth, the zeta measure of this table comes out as -1.15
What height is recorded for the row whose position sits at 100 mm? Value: 1.433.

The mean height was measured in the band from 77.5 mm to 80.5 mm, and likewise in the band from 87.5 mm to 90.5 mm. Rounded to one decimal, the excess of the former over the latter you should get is -0.2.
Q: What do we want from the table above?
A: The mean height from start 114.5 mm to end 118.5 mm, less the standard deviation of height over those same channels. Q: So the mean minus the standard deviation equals 0.88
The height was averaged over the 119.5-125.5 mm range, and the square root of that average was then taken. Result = 0.90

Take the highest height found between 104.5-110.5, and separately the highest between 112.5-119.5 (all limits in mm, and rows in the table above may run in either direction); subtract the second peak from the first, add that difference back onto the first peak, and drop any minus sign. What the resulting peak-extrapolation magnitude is 1.3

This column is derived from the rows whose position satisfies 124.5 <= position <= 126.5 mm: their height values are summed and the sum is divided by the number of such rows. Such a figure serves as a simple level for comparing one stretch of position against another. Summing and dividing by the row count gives 0.80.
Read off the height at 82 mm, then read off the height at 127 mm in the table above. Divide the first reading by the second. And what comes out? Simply 0.99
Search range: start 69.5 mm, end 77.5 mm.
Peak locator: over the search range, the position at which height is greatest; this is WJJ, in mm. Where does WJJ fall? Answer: 70 mm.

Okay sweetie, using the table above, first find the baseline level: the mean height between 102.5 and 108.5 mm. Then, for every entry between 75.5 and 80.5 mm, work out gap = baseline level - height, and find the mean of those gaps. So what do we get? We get 0.29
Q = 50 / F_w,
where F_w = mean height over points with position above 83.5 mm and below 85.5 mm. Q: 57.0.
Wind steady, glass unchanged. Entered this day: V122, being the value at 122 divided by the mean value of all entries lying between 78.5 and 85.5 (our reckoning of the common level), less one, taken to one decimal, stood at -0.1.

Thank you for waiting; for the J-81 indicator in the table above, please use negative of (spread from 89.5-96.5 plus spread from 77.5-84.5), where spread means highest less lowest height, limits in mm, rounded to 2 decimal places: -0.22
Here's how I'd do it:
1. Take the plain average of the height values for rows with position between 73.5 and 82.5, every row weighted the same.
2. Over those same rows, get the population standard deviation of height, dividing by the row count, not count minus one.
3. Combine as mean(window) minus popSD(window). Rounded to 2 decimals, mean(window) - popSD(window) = 0.85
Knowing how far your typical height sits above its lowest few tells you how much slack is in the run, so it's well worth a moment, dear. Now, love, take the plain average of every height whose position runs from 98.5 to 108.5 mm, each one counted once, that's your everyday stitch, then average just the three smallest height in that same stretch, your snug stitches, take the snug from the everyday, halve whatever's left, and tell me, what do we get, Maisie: 0.036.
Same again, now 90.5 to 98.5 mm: 0.034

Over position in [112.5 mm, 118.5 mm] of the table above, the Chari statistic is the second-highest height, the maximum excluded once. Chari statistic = 1.012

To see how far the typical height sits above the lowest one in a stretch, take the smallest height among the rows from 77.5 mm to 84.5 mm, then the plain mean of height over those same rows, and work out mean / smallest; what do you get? 1.07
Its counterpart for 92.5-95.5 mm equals 1.04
